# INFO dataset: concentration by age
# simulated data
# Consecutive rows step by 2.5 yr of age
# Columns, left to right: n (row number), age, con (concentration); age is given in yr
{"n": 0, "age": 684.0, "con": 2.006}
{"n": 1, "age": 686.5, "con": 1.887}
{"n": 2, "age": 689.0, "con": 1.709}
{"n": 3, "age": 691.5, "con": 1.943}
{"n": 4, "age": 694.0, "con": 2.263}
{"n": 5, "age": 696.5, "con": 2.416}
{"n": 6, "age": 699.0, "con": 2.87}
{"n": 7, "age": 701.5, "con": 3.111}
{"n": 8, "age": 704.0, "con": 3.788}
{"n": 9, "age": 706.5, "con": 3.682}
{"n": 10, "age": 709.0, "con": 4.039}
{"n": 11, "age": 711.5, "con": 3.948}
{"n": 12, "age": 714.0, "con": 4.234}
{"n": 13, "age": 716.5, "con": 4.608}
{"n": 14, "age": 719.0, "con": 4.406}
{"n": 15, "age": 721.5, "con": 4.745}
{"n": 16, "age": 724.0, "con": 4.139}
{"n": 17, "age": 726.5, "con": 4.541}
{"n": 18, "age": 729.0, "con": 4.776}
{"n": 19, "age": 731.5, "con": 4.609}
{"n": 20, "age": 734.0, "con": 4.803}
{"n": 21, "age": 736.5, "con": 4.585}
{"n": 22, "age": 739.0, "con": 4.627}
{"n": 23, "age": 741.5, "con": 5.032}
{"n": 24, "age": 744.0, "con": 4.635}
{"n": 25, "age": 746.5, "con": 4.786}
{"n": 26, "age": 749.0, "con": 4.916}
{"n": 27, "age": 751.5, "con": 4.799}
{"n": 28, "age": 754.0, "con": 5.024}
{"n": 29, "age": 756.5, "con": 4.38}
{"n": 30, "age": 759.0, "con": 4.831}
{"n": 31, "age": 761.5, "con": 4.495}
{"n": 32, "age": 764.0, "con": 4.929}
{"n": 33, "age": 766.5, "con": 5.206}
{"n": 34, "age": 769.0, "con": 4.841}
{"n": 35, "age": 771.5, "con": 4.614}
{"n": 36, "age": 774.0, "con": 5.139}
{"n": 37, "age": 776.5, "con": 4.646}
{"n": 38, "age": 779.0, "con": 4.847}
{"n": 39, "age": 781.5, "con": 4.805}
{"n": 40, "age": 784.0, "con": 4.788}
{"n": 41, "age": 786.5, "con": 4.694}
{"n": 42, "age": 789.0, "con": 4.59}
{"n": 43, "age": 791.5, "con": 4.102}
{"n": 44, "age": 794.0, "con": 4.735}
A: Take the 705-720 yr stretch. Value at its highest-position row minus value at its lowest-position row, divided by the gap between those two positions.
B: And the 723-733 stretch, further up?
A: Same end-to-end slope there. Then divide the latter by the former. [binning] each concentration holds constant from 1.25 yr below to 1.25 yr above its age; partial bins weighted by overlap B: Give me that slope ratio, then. 1.1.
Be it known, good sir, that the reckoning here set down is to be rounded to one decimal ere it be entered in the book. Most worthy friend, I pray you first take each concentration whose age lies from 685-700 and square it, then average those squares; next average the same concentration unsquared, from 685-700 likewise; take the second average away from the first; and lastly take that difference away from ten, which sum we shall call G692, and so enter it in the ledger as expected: 7.3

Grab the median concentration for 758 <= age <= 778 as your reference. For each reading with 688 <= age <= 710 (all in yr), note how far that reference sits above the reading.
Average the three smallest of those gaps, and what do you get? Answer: 1.0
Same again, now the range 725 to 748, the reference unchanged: 0.0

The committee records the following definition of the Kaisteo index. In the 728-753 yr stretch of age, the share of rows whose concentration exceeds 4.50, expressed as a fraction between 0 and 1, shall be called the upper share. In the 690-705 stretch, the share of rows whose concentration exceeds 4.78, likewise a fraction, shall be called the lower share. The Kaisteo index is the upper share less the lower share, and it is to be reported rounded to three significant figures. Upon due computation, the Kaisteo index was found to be 1.00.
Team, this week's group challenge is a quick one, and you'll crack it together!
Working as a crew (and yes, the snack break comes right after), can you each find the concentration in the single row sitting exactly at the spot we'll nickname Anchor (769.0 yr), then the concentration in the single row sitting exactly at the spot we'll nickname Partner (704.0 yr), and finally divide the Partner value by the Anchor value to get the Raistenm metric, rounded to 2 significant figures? 0.78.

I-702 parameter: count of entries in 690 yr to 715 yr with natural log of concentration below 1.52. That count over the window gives 10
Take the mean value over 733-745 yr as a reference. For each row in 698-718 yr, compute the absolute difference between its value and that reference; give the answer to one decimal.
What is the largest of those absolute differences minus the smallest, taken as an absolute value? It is 1.7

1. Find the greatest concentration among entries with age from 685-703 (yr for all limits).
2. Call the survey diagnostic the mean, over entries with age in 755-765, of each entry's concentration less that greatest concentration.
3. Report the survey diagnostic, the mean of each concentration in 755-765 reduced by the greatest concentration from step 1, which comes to 1.55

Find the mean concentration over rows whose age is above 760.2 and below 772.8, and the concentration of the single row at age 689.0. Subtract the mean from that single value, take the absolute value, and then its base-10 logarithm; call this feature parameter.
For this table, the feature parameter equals 0.49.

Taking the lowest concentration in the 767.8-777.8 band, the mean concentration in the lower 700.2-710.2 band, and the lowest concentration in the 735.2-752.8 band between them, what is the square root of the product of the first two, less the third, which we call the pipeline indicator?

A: -0.48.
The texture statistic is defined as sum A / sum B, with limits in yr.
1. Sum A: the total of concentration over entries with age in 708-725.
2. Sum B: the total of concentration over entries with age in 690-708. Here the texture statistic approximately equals 1.50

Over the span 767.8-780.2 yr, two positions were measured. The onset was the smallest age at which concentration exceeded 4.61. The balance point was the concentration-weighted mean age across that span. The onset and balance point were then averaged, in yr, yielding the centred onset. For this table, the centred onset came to 771.5 yr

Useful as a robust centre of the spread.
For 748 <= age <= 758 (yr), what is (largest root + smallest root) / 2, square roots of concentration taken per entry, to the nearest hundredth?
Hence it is 2.17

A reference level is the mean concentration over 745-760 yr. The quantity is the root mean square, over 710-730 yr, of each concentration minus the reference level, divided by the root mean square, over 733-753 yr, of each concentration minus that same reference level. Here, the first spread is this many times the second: 3.2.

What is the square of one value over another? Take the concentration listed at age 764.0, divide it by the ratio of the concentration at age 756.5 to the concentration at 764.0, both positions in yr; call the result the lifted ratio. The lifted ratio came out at 5.5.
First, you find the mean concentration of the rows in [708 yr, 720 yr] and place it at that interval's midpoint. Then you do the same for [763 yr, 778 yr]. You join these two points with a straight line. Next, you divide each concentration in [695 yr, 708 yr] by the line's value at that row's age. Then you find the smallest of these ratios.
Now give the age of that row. 696.5 yr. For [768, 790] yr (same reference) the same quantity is 789.0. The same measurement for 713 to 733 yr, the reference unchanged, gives 724.0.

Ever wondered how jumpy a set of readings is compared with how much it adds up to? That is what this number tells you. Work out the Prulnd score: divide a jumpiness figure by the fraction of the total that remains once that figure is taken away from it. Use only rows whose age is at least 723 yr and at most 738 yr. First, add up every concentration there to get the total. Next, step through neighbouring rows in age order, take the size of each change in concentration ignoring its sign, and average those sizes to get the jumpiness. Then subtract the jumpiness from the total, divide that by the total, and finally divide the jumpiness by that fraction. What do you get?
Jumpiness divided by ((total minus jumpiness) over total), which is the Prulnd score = 0.25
